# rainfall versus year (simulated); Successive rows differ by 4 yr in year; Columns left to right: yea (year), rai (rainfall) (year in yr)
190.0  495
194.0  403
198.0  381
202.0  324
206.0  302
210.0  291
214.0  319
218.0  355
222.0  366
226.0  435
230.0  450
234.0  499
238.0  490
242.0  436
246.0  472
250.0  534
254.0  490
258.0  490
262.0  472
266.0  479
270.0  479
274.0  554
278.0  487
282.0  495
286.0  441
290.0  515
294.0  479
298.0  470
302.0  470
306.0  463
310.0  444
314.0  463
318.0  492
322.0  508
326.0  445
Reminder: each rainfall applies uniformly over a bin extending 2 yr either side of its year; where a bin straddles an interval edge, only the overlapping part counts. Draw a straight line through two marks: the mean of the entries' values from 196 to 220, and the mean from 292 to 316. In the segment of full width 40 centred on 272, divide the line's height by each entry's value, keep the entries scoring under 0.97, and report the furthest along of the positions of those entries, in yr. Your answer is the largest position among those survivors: 290.0 yr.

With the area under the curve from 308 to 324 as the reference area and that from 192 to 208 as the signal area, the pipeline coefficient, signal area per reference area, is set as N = 0.74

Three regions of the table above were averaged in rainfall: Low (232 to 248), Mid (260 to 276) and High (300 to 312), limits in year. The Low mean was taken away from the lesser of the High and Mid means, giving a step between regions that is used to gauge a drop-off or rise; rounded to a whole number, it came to -15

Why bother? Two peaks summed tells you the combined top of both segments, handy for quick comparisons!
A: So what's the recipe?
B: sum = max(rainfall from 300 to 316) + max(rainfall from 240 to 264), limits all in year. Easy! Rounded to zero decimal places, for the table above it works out 1004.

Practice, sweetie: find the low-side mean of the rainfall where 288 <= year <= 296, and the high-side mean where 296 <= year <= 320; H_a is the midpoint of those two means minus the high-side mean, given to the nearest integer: 15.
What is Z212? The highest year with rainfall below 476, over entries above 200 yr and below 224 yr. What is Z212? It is 222.0 yr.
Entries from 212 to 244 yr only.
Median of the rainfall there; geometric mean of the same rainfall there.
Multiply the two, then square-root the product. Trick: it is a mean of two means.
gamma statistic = 425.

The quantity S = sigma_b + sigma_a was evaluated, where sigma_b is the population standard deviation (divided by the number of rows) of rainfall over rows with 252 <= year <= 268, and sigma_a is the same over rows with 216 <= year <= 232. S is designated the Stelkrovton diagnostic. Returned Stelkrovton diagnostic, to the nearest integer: 49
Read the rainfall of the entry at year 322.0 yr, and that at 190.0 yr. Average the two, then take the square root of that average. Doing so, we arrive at 22.4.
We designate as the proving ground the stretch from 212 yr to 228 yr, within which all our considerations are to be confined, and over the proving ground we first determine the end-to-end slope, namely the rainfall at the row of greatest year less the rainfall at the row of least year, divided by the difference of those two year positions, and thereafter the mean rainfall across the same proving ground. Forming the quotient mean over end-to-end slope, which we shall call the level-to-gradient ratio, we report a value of 38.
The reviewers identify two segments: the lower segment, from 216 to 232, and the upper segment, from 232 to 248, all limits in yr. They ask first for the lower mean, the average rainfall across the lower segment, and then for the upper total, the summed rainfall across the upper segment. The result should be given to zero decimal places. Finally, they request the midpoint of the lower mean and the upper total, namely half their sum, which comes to 1149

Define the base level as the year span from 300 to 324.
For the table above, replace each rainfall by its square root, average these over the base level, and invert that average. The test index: 0.0460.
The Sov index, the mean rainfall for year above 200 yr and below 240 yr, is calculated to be 383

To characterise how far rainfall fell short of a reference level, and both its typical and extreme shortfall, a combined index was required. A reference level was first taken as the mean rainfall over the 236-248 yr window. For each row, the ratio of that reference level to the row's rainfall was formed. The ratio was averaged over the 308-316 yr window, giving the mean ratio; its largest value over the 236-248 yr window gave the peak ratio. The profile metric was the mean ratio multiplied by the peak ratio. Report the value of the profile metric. 1.1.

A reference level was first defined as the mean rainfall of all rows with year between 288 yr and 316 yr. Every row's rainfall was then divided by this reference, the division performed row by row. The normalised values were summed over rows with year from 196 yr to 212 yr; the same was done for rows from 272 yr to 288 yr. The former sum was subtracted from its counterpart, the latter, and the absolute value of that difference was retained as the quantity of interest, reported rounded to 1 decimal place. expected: 1.4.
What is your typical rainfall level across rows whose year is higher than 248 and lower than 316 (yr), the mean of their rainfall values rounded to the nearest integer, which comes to 484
